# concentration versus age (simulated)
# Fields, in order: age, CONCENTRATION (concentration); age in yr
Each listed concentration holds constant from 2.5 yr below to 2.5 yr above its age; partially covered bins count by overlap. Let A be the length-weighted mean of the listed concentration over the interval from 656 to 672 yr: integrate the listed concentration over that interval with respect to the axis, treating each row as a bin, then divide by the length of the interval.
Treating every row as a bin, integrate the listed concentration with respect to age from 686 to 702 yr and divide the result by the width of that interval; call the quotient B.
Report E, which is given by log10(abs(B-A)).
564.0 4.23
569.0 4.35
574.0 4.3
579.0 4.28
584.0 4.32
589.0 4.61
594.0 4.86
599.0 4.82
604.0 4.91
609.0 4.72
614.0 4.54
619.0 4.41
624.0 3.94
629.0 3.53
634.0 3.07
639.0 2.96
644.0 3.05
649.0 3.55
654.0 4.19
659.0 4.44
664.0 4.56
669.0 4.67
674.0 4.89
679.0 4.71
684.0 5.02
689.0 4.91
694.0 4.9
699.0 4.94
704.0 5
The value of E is -0.4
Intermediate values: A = 4.56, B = 4.9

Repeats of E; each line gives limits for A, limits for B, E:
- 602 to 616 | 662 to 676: -1.7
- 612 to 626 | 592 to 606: -0.3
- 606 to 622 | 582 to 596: -1.3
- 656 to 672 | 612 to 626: -0.6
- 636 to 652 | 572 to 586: 0.0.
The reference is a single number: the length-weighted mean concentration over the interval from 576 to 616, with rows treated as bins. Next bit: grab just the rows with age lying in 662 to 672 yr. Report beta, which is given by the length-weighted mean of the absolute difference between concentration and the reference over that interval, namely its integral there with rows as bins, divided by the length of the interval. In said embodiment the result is 0.06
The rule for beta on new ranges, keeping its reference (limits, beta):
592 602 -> 0.21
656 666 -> 0.15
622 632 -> 0.94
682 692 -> 0.33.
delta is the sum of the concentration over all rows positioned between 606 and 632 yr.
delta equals 21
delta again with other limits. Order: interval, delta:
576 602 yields 23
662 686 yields 24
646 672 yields 21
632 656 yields 17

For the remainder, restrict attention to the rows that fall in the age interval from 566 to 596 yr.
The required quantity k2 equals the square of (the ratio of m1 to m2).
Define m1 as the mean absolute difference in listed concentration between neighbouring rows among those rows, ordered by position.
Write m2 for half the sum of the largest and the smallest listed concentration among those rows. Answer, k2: 0.001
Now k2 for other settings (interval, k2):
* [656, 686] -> 0.002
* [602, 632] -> 0.004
